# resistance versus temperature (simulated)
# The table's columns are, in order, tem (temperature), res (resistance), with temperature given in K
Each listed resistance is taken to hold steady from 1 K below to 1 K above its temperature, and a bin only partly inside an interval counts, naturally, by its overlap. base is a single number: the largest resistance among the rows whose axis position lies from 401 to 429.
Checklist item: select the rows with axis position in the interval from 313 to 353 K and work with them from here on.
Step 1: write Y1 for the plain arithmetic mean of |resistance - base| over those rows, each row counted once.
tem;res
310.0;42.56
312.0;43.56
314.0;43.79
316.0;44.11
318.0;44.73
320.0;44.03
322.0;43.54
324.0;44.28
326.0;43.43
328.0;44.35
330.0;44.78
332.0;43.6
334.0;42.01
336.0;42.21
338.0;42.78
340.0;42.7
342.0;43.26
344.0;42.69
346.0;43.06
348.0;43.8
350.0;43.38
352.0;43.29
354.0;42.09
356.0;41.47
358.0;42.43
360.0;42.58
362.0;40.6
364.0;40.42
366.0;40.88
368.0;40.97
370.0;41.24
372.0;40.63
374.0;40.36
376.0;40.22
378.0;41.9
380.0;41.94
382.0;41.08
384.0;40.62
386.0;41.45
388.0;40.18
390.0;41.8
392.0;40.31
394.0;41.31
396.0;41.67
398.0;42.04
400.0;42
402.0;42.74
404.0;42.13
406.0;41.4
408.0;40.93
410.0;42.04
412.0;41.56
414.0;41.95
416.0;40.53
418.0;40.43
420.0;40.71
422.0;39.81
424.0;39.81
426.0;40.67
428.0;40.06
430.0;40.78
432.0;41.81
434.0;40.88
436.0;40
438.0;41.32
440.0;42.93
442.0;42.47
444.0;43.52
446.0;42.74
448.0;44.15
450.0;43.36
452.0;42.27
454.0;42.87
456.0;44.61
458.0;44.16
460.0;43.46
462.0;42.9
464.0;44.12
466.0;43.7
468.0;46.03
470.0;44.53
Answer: 0.89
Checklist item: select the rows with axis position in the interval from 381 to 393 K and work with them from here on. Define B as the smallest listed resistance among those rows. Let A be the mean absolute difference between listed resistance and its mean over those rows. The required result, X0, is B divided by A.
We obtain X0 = 75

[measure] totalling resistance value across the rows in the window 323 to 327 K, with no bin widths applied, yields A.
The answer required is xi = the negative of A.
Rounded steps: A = 88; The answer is -88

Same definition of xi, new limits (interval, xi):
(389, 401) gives -249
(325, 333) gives -176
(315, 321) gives -133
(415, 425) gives -201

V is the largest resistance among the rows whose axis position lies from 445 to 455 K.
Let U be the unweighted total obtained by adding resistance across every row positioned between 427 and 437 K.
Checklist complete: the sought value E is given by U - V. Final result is 159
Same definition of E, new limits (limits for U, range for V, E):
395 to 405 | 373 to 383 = 169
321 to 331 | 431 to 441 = 177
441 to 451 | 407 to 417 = 174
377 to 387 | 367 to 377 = 166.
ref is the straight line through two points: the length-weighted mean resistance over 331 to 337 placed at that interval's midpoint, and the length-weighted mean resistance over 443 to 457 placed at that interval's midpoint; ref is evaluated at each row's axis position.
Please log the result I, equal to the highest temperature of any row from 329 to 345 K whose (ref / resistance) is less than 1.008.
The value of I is 344.0 K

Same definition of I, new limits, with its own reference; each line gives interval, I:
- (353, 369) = 360.0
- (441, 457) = 456.0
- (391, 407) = 402.0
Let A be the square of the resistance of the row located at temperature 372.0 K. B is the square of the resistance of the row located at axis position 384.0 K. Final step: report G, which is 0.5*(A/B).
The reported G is 0.500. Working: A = 1651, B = 1650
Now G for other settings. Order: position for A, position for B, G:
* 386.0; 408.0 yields 0.513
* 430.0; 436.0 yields 0.520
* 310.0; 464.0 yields 0.465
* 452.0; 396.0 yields 0.515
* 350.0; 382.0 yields 0.558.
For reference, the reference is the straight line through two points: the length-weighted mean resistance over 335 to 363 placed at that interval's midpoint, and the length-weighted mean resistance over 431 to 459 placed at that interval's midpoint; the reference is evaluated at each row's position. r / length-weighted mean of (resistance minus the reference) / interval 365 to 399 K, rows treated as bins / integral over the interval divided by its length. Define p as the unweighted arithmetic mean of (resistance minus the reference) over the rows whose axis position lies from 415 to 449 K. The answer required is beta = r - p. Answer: -0.2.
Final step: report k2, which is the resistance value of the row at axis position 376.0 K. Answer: 40.22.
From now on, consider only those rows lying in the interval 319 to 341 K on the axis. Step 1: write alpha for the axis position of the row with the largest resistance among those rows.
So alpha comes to 330.0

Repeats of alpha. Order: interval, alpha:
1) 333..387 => 348.0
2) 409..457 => 456.0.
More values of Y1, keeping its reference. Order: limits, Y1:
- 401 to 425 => 1.57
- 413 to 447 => 1.65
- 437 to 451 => 0.67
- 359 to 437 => 1.65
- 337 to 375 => 1.04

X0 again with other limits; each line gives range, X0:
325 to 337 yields 49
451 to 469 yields 51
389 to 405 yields 82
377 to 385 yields 76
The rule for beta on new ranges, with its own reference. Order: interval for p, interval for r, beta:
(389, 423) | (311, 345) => 2.2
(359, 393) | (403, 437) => -0.1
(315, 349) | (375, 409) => -2.1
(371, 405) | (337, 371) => 0.9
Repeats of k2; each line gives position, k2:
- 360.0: 42.58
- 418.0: 40.43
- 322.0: 43.54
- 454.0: 42.87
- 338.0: 42.78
